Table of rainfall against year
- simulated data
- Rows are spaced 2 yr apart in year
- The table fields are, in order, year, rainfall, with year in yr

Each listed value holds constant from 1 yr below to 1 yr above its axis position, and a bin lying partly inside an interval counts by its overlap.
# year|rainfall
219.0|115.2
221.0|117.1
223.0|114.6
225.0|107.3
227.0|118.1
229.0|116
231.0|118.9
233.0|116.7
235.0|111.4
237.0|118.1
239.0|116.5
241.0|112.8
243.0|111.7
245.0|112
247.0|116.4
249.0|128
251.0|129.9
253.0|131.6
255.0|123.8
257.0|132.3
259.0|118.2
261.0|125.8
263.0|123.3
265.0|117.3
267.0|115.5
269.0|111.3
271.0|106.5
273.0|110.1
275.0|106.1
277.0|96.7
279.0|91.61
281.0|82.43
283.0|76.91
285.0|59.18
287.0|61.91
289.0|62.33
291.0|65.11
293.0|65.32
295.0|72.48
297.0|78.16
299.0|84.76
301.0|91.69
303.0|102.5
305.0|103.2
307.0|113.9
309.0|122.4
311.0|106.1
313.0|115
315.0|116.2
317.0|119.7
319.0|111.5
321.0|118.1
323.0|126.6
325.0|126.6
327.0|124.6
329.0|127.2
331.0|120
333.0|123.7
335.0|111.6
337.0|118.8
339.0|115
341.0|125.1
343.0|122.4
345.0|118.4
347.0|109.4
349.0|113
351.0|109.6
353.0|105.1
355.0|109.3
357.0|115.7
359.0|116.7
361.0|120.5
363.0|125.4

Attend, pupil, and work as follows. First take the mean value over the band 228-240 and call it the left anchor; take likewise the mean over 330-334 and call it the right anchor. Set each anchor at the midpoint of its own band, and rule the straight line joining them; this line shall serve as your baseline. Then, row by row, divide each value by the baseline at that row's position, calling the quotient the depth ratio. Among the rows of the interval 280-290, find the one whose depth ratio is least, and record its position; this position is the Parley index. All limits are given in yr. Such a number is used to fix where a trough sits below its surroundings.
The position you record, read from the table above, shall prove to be 285.0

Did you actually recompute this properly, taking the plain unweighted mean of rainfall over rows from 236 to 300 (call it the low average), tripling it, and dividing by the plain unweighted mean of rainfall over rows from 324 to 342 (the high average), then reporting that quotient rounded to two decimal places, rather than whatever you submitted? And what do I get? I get 2.52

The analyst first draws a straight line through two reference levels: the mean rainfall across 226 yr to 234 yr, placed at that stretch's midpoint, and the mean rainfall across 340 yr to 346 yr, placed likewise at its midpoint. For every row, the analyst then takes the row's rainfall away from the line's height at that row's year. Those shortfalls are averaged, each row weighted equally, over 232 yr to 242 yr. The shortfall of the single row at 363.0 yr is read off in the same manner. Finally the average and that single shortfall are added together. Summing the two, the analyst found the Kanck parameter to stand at 0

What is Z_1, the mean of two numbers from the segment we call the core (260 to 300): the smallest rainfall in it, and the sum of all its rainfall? 936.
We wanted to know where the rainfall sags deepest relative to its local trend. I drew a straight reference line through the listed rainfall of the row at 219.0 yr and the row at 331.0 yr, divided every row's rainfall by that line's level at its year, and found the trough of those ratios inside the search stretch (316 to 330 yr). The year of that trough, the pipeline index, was 319.0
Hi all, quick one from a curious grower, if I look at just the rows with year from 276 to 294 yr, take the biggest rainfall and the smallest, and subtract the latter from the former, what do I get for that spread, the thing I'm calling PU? 38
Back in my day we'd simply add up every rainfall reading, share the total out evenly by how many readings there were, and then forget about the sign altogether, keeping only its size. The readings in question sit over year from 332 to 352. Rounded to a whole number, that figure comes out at 117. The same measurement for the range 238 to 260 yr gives 121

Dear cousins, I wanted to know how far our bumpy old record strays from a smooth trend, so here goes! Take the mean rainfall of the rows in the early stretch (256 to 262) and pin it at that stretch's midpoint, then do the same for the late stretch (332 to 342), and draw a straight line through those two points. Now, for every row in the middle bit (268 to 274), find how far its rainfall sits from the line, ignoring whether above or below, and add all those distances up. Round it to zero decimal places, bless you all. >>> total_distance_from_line 45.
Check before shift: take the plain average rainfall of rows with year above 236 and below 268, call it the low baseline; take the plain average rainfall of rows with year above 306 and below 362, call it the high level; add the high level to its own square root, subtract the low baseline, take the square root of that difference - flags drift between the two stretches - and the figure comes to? 2.7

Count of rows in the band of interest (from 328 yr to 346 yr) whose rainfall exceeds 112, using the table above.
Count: 8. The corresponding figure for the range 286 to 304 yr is 0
